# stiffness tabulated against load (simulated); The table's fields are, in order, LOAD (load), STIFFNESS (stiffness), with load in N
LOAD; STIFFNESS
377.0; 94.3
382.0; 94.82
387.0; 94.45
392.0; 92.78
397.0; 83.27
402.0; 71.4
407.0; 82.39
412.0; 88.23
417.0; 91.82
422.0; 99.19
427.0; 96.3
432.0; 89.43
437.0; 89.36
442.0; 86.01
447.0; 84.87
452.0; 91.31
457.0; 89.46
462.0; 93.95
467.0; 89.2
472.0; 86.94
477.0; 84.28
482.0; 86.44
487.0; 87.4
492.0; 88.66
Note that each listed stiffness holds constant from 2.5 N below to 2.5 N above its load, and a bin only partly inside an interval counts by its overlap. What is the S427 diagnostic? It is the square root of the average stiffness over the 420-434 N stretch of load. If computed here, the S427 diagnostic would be 9.75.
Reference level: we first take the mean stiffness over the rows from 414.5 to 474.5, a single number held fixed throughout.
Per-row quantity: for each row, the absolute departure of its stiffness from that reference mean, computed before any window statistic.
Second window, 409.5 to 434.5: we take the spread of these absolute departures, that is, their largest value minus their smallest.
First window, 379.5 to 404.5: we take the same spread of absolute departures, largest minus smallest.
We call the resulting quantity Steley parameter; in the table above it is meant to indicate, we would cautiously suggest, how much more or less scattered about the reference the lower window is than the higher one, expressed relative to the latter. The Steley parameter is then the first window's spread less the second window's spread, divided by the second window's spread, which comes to 1.3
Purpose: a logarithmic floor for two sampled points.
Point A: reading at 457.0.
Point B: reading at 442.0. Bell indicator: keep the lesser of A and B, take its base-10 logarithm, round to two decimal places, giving 1.93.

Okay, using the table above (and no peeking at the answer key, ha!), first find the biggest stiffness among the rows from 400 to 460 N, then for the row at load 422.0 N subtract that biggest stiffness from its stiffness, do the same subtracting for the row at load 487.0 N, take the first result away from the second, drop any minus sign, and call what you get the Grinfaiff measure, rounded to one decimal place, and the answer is 11.8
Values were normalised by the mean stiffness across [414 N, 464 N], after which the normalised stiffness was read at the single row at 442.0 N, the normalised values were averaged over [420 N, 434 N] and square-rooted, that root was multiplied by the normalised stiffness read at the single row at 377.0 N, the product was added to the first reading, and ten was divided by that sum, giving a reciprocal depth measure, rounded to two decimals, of 5.00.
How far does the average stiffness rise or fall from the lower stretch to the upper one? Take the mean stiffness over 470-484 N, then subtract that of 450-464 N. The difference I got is -5.7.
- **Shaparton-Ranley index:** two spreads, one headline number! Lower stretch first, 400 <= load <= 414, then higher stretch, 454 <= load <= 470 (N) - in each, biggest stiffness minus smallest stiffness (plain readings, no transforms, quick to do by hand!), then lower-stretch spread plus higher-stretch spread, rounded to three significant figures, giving 21.6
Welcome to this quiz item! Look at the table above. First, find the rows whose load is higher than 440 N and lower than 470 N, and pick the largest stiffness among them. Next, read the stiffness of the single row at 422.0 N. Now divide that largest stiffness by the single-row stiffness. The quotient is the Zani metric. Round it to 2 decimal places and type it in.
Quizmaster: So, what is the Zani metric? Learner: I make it 0.95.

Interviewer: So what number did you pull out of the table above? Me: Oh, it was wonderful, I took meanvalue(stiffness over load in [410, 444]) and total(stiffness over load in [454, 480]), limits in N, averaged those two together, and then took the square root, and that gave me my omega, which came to 16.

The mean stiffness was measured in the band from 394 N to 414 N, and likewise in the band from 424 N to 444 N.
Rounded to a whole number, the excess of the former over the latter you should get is -9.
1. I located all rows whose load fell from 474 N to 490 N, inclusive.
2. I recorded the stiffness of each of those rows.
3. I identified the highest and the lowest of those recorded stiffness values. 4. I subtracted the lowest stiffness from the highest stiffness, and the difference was 3.1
